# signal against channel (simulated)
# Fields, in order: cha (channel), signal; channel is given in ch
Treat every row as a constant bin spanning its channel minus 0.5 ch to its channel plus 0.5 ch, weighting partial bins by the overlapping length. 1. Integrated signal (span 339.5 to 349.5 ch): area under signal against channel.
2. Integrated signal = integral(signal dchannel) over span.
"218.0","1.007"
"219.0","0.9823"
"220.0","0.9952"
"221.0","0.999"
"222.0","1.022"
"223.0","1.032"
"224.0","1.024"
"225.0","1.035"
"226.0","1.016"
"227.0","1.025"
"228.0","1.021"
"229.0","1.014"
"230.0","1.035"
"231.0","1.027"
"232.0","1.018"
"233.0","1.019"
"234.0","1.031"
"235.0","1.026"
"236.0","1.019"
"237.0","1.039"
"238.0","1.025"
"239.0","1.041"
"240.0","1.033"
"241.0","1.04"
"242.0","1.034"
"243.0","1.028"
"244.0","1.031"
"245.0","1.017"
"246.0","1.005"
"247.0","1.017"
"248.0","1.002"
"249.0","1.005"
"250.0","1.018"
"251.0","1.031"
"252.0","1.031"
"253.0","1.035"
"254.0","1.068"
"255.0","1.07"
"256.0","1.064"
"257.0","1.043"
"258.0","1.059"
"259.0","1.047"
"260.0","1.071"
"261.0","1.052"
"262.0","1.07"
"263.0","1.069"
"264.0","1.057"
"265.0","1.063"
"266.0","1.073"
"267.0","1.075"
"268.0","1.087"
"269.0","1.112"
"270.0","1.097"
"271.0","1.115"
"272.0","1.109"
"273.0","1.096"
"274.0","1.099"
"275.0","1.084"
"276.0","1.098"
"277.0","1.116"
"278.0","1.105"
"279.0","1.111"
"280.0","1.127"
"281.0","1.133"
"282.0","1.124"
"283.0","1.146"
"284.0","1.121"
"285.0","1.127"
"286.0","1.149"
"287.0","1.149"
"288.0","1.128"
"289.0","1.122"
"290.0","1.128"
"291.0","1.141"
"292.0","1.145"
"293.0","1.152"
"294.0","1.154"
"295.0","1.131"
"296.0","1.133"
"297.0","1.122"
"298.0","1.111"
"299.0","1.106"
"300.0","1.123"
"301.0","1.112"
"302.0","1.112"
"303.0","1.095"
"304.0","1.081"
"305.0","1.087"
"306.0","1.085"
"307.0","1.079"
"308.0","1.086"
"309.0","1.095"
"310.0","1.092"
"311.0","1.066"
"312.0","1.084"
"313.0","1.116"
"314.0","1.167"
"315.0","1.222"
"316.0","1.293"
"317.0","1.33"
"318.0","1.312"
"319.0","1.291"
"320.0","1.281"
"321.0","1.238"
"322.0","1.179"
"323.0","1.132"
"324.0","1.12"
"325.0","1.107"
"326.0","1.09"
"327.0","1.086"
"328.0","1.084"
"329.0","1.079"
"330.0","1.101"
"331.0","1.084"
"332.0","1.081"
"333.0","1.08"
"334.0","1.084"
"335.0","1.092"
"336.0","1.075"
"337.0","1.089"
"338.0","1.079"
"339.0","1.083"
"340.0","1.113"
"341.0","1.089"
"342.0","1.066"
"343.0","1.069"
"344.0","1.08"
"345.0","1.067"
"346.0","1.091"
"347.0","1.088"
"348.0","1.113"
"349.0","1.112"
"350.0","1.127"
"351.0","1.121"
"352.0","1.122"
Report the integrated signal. 11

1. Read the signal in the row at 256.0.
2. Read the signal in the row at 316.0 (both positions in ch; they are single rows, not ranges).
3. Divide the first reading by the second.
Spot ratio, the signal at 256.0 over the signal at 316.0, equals 0.82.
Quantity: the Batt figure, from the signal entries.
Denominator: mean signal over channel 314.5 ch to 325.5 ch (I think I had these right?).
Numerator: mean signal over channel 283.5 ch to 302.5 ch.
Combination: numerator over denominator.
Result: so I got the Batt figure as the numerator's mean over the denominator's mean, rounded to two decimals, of 0.92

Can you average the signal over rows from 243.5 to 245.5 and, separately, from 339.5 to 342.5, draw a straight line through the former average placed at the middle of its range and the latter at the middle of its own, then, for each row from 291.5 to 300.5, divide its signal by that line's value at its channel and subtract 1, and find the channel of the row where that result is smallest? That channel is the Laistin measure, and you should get 299.0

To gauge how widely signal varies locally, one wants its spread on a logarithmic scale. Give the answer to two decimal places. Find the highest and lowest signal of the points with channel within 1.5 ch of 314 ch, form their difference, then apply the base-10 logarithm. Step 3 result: -0.97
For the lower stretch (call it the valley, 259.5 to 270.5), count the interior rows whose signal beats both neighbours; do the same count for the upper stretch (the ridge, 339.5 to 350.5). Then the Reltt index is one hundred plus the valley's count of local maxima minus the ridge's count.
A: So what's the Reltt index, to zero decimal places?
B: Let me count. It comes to 99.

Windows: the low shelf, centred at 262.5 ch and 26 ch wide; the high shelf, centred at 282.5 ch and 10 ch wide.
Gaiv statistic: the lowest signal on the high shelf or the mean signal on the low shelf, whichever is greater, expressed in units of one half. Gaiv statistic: 2.21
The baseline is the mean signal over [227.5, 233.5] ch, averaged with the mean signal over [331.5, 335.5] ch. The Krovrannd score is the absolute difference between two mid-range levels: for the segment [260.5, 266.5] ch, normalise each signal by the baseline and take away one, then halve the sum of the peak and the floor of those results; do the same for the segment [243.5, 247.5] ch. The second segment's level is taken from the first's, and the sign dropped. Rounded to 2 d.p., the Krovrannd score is 0.04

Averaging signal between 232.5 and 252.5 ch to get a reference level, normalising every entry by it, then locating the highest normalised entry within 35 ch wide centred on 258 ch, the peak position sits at 271.0 ch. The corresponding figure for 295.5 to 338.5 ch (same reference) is 317.0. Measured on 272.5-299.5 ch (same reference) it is 294.0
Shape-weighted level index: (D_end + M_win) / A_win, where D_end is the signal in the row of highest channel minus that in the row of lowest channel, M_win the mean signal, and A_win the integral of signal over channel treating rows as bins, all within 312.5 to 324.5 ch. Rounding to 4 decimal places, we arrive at 0.0836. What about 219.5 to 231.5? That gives 0.0859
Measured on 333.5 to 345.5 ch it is 0.0820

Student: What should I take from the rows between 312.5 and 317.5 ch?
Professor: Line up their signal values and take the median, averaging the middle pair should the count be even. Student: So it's 1.22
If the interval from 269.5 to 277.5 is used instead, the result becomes 1.10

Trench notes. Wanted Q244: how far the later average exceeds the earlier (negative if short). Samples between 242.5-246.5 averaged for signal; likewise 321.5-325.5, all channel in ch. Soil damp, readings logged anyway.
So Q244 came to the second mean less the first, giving 0.114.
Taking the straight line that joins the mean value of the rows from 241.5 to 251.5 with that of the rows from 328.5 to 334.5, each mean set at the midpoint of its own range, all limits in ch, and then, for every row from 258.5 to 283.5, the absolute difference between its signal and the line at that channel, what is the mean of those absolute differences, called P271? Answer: 0.06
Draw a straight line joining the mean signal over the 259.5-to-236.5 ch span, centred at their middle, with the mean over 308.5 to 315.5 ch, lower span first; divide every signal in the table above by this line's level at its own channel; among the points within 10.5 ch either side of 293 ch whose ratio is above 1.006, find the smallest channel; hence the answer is 283.0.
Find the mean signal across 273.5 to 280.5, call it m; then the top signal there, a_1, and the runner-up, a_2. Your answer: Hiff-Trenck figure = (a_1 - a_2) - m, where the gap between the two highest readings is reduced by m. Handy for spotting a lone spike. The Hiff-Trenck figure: -1.09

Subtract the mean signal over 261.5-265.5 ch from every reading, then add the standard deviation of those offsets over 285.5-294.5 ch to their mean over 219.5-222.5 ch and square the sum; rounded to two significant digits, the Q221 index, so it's 0.0023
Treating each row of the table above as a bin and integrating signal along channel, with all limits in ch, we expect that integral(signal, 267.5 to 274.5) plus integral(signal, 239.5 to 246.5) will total 14.9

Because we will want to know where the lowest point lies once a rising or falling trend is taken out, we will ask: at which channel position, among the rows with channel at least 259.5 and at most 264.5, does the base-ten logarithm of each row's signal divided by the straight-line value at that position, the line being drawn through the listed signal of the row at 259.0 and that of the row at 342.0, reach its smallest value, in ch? 261.0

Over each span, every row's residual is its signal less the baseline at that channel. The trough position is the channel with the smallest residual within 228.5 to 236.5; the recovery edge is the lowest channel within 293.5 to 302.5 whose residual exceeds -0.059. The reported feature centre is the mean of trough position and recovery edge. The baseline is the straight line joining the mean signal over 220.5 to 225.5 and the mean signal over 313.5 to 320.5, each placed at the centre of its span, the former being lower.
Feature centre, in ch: 265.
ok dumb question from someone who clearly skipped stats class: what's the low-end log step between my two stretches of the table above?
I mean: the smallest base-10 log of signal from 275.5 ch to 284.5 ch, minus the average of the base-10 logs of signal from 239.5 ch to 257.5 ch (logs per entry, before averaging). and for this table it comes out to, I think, 0.027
